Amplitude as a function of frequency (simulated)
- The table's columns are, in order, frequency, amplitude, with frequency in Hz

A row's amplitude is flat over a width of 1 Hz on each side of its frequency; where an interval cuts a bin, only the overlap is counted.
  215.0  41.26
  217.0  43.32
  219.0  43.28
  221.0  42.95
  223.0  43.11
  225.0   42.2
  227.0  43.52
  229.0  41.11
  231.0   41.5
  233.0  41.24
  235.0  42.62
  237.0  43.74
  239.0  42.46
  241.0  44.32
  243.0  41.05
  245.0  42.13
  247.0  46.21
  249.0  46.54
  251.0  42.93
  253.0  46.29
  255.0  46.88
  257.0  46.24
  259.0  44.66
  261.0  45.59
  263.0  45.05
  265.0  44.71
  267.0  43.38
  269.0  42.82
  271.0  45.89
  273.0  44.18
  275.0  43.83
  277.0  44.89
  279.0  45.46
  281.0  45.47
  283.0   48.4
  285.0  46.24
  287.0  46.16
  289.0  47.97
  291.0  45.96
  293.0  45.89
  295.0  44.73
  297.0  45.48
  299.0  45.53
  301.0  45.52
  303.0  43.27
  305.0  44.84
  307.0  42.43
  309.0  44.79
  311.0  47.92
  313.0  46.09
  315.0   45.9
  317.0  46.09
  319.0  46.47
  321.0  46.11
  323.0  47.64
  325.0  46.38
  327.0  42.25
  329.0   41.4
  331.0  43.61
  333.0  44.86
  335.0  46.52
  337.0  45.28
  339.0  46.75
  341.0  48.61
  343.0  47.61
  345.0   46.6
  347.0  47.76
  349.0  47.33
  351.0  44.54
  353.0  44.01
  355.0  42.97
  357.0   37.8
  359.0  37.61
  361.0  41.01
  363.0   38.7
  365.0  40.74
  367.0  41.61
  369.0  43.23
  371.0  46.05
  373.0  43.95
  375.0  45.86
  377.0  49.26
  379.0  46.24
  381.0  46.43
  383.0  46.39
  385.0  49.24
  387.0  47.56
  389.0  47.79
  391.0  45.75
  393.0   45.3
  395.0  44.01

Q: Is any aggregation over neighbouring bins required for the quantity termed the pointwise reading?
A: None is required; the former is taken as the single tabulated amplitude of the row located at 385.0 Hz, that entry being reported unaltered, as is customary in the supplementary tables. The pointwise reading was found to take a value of 49.24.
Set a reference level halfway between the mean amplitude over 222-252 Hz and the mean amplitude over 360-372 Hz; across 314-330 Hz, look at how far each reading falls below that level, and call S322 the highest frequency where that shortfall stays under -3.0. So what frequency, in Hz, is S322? 325.0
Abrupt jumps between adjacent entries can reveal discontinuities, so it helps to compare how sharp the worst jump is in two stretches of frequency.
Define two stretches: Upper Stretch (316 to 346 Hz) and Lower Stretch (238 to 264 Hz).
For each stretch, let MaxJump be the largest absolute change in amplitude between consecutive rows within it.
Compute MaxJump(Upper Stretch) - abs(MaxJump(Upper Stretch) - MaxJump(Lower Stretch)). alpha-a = 4.08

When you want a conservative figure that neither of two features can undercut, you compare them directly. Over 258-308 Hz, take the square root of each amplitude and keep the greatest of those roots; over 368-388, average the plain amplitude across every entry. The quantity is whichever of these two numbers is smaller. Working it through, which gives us 6.96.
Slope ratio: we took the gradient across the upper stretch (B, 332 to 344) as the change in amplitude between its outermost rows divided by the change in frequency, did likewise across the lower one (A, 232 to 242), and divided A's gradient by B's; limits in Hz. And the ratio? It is 1.4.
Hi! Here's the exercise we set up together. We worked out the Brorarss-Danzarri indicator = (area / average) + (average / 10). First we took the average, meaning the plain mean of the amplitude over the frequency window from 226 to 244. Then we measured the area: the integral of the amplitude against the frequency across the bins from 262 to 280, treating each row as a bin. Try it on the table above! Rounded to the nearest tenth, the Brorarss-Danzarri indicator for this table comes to 23.1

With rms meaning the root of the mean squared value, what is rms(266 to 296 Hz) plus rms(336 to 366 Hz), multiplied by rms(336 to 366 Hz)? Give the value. 3932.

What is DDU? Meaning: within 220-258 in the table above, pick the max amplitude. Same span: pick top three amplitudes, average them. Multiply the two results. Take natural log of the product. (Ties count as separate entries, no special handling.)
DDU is 7.69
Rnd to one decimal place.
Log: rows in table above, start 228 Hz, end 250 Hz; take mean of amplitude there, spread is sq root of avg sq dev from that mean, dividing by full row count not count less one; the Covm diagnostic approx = 1.9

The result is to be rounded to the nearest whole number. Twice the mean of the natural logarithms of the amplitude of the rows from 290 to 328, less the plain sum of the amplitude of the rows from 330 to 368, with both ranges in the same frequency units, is -826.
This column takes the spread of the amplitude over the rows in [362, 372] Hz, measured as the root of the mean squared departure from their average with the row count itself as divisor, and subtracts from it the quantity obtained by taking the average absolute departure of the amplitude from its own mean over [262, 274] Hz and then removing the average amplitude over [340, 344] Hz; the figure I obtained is 50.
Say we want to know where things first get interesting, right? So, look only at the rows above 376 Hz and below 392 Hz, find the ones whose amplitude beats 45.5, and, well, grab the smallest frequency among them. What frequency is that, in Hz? 377.0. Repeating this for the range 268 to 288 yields 271.0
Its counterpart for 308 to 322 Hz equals 311.0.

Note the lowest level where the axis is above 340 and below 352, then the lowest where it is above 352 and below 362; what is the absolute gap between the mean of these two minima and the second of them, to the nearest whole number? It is 3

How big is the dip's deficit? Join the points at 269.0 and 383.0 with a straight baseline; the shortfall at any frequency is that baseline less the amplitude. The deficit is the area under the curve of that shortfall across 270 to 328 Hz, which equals -106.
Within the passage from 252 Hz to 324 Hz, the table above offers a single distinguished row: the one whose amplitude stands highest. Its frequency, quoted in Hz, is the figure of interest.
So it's 283.0 Hz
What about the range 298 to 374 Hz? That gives 341.0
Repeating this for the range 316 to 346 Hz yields 341.0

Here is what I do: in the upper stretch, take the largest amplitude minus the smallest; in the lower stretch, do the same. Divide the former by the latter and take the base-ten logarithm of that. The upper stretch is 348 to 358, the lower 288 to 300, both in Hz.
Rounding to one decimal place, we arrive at 0.5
